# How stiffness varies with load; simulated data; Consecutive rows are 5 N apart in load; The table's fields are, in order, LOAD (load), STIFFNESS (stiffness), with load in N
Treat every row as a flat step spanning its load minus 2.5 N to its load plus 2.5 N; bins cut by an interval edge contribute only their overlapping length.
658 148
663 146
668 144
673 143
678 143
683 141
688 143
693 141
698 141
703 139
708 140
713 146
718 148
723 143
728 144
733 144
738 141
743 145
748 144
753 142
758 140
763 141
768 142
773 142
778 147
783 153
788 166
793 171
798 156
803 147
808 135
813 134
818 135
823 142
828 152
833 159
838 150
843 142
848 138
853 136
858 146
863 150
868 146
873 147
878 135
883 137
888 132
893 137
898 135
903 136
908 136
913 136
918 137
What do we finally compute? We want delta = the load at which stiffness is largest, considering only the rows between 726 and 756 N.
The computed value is 743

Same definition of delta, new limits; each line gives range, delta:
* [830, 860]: 833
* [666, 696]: 668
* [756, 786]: 783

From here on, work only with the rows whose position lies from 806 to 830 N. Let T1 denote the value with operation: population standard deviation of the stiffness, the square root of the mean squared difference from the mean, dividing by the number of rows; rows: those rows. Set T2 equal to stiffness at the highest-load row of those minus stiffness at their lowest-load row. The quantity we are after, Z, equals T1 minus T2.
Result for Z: -10.2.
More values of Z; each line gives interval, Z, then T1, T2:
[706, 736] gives -1.5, 2.5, 4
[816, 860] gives -3.4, 7.6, 11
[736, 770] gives 0.6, 1.6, 1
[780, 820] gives 31.5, 13.5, -18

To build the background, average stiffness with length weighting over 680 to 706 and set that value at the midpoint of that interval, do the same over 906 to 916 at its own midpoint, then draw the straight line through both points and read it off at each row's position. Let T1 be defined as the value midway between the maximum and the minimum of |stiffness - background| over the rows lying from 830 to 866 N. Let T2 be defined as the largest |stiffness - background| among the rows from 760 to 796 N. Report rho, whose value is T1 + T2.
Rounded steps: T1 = 10.8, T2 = 32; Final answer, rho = 43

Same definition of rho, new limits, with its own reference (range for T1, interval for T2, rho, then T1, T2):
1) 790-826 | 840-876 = 31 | 17.7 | 13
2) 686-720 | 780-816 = 36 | 3.8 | 32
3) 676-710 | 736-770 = 6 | 0.9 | 5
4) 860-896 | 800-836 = 28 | 6.6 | 21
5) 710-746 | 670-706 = 6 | 4.3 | 2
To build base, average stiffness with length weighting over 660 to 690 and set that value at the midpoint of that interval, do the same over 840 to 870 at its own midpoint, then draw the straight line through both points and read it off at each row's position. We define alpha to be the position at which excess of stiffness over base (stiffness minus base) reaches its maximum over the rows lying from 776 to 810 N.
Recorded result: 793 N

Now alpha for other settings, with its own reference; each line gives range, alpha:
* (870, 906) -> 873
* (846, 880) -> 863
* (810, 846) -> 833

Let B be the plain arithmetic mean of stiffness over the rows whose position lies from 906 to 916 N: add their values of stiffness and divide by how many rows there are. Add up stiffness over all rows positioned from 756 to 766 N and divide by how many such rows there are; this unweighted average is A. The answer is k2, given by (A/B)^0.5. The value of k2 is 1.02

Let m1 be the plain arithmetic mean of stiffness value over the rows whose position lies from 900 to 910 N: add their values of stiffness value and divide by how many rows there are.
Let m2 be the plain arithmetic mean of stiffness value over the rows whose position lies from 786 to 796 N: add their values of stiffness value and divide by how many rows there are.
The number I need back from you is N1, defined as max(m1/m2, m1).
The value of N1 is 136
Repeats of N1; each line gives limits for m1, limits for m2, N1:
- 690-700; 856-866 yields 141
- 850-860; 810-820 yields 141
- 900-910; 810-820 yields 136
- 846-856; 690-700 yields 137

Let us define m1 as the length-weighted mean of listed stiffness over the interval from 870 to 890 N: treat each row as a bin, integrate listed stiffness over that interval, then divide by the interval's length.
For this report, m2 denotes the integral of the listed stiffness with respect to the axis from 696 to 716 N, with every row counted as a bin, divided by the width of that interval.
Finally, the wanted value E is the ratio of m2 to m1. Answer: 1.03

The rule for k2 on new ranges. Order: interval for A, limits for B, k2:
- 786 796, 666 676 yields 1.08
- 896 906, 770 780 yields 0.97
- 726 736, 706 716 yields 1.00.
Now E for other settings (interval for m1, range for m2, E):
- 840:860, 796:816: 1.01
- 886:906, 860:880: 1.07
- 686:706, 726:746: 1.02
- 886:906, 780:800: 1.19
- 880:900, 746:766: 1.05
